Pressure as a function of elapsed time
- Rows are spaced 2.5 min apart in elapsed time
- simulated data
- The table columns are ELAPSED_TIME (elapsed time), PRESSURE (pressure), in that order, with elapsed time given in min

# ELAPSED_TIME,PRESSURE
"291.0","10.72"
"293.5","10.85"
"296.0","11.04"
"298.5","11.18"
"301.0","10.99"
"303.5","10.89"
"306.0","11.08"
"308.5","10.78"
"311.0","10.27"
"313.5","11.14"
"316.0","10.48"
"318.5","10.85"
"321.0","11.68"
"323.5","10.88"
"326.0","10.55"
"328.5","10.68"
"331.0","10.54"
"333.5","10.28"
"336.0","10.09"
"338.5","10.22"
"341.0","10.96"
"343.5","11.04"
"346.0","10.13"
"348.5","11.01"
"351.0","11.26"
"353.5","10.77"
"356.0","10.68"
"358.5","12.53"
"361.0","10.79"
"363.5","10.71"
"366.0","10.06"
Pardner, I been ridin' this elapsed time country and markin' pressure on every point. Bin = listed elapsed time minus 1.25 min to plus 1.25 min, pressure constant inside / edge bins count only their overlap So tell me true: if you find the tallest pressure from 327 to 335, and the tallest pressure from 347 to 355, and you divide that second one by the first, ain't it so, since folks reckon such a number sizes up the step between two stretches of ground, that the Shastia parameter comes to 1.05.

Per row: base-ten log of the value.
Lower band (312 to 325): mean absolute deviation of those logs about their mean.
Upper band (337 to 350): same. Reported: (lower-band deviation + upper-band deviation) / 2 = 0.0145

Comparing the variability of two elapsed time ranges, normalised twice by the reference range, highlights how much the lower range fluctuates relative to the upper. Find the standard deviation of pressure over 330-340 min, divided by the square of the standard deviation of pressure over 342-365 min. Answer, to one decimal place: 0.4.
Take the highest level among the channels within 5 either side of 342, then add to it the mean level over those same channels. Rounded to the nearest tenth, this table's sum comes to 21.6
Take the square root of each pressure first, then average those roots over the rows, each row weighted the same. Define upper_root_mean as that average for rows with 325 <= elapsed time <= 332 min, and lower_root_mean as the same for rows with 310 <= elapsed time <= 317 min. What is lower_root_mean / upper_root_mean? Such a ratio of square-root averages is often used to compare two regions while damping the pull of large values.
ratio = 1.002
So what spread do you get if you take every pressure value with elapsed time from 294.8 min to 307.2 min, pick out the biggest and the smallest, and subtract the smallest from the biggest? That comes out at 0.29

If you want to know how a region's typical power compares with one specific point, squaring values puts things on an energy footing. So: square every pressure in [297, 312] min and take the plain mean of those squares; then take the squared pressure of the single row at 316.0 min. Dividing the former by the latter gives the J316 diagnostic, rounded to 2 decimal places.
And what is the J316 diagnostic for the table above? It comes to 1.08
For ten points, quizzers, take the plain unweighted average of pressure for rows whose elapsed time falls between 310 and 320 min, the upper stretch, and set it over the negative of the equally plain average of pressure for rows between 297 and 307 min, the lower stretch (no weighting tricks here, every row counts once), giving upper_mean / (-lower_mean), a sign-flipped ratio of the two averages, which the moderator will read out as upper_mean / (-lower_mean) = -0.97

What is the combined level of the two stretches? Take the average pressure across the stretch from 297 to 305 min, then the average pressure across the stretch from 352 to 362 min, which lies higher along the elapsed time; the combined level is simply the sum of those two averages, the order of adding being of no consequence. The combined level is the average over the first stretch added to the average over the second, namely 22.2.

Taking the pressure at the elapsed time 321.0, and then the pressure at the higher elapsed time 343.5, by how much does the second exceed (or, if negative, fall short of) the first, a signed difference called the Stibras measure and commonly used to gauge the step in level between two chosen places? -0.64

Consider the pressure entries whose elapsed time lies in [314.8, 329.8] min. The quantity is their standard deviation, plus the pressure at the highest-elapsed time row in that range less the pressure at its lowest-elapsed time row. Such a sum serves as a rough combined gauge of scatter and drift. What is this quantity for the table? 0.6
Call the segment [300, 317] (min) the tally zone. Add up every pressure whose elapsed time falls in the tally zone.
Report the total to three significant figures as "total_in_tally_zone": 75.6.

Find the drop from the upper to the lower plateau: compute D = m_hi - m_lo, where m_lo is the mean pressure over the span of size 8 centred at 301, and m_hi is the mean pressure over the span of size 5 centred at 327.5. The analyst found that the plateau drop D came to -0.41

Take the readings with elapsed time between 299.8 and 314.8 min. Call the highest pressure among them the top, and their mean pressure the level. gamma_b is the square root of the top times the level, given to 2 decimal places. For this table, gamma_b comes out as 11.00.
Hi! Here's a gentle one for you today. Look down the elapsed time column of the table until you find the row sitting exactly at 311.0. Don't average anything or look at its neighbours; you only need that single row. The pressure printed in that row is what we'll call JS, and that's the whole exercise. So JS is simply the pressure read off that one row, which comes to 10.27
